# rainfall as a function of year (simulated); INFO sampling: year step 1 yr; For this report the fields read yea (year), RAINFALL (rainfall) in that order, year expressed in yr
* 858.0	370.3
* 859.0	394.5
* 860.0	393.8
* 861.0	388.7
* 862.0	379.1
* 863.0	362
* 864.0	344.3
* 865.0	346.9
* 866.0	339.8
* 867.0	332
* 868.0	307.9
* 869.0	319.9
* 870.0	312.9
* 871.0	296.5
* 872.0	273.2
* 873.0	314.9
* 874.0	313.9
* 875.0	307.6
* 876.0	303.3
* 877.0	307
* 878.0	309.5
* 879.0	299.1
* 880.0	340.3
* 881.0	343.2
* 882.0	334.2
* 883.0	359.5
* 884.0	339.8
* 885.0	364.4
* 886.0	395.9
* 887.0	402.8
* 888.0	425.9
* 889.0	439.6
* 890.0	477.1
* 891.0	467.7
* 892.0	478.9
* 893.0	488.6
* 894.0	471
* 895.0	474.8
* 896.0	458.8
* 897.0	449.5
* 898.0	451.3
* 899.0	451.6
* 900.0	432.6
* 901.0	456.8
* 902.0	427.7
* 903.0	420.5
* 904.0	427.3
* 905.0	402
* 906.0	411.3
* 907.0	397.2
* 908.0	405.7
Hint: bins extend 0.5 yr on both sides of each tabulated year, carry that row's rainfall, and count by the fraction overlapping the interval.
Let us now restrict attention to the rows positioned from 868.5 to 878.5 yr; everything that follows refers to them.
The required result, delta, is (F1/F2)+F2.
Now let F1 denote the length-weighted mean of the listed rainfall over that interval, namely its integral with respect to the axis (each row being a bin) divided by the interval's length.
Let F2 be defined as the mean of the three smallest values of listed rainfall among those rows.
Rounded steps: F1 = 306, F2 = 291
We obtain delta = 292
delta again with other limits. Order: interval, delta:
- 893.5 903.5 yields 428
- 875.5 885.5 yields 304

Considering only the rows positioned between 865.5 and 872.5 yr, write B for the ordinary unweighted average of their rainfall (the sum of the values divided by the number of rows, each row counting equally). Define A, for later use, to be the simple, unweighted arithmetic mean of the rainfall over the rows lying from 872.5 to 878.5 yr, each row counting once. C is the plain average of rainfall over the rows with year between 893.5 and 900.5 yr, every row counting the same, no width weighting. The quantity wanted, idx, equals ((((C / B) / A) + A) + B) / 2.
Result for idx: 311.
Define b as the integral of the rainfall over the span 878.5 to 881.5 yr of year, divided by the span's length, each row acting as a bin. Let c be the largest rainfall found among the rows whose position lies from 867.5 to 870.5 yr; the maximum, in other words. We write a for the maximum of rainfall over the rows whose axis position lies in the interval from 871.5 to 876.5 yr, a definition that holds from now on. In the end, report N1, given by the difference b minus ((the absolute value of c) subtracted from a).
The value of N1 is 333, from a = 314.9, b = 328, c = 319.9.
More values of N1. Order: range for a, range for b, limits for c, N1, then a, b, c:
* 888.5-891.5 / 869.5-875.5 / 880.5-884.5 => 186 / 477.1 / 303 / 359.5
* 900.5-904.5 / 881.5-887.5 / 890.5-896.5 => 398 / 456.8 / 366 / 488.6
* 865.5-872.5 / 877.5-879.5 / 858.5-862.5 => 359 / 339.8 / 304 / 394.5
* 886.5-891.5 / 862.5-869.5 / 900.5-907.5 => 316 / 477.1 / 336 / 456.8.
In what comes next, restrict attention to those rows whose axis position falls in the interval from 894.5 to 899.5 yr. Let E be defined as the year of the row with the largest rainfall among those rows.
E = 895.0 yr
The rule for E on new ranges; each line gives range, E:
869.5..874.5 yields 873.0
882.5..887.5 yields 887.0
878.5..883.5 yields 883.0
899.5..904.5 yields 901.0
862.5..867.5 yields 863.0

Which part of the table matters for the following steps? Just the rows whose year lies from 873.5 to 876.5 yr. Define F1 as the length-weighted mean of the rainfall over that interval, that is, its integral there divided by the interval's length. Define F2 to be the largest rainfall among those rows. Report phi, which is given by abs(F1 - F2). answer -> 6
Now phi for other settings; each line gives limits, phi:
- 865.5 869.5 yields 15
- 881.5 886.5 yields 37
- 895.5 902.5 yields 12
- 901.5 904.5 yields 3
